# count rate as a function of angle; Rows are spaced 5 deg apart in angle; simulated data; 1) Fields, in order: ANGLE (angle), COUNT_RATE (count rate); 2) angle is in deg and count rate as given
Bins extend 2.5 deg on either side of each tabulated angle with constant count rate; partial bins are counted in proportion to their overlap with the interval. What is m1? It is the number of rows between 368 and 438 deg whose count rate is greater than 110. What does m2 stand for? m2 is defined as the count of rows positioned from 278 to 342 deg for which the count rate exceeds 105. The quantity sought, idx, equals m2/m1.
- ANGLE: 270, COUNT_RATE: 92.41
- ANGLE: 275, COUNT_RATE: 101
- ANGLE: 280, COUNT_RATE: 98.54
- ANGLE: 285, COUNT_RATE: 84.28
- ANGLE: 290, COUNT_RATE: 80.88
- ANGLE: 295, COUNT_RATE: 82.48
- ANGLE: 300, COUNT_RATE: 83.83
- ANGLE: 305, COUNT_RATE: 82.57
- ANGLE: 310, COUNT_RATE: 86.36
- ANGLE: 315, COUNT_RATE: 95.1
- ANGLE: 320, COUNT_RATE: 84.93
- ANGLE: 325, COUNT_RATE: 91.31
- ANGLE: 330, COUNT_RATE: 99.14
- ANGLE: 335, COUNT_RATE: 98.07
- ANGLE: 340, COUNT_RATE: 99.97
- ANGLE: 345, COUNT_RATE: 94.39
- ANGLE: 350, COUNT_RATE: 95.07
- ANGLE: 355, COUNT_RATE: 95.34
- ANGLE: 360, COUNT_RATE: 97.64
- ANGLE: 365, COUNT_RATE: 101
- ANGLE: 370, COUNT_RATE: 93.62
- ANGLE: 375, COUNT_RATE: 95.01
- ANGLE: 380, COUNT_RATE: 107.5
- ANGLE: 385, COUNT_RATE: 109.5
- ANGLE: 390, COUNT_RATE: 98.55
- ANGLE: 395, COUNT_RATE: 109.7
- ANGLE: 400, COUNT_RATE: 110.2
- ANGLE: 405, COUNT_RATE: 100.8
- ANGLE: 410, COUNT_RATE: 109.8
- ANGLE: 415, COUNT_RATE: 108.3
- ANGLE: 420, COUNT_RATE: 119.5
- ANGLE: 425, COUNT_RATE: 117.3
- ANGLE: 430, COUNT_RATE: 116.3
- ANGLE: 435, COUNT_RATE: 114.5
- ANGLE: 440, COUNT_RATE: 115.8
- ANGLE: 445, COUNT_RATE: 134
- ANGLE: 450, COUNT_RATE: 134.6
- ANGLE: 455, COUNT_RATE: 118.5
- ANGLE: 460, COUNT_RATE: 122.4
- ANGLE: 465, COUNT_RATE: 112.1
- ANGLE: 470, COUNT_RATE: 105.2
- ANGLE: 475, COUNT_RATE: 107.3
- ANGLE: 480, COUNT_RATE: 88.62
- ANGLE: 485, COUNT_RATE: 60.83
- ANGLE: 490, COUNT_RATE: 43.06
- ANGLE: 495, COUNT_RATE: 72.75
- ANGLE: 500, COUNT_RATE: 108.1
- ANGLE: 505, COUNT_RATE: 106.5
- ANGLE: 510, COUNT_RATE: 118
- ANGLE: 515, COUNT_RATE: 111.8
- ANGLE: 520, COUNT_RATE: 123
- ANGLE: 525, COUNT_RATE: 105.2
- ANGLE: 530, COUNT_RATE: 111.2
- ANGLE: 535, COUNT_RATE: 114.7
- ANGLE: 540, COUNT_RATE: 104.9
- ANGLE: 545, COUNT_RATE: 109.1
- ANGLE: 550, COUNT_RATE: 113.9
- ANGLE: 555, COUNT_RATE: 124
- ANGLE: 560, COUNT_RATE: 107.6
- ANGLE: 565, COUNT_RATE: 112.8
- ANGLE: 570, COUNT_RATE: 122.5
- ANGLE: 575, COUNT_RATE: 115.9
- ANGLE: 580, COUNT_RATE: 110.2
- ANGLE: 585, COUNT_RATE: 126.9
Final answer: 0.0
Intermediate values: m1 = 5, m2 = 0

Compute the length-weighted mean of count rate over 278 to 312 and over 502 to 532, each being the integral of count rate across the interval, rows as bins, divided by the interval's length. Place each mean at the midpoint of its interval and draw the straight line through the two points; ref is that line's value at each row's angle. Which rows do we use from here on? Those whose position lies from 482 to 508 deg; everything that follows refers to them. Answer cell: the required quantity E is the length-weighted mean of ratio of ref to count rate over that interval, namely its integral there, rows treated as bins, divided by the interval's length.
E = 1.56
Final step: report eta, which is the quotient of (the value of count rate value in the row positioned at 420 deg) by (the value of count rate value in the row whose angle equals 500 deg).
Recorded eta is 1.11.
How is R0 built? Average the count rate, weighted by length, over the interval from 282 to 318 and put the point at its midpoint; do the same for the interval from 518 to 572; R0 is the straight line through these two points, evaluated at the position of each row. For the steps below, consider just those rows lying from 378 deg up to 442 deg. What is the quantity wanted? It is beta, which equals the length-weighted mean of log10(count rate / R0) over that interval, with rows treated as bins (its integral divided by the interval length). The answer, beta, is 0.05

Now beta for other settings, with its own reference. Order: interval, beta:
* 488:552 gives -0.04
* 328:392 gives 0.03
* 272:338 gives 0.02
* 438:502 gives -0.03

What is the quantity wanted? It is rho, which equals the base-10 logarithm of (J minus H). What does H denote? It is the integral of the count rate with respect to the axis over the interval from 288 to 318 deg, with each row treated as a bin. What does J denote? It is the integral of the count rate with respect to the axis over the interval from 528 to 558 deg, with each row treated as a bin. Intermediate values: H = 2558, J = 3387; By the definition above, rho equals 2.92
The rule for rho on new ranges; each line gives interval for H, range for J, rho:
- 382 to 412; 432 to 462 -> 2.70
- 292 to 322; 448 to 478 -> 2.96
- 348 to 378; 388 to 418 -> 2.48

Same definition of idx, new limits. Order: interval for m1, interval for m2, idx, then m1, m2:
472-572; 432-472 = 0.9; 9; 8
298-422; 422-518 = 7.5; 2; 15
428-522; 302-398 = 0.3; 11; 3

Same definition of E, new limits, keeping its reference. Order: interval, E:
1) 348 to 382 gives 0.96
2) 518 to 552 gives 1.03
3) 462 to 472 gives 0.97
